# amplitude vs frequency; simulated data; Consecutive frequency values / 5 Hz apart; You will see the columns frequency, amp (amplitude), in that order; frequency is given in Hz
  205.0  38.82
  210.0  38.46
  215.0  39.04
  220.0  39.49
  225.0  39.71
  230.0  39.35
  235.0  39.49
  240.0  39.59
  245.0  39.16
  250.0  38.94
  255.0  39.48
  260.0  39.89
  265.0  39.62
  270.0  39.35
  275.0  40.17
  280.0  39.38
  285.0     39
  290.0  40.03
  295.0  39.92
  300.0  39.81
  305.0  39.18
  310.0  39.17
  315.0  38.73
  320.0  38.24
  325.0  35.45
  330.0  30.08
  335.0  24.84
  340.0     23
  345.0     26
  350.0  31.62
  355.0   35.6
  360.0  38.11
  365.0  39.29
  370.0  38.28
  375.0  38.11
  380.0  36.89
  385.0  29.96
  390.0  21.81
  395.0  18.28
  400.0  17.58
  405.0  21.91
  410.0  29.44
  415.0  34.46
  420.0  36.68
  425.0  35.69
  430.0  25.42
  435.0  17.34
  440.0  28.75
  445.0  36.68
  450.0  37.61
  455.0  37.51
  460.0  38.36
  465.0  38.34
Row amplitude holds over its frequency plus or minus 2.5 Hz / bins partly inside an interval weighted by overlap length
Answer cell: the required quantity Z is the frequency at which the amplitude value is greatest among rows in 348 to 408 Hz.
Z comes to 365.0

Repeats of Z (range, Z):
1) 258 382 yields 275.0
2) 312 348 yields 315.0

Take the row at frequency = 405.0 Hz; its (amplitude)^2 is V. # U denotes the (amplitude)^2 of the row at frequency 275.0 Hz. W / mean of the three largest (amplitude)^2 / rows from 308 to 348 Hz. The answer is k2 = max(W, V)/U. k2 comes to 0.93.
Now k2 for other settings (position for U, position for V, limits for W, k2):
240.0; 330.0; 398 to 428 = 0.81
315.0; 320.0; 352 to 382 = 0.99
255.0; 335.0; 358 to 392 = 0.95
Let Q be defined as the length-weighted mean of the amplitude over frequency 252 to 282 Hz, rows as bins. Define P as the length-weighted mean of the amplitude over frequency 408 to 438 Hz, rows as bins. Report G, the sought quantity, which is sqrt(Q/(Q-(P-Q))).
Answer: 0.90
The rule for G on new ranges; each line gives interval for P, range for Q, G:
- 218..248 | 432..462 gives 1.13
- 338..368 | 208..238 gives 0.92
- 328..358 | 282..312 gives 0.89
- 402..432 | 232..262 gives 0.90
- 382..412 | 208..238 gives 0.84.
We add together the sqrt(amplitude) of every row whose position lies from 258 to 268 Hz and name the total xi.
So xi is 12.6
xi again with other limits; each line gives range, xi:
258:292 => 44.1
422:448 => 26.6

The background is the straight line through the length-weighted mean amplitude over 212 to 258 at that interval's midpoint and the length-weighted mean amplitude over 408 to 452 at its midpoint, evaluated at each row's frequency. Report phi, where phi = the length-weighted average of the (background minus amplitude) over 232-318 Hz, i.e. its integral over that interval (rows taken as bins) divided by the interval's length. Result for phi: -2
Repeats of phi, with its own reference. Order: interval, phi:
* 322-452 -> 3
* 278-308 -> -3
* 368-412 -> 5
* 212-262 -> 0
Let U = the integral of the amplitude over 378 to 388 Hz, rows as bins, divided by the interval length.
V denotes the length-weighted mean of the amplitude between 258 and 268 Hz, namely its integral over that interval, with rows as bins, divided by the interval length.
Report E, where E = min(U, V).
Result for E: 33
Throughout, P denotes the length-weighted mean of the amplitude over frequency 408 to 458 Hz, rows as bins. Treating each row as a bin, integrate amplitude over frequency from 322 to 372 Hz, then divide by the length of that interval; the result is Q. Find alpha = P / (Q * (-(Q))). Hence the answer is -0.031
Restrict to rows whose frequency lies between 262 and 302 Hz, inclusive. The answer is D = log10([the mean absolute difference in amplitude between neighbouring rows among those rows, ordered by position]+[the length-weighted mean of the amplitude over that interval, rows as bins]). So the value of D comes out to 1.60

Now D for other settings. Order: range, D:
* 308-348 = 1.54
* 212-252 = 1.60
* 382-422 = 1.49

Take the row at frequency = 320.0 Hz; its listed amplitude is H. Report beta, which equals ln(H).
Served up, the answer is 3.64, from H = 38.24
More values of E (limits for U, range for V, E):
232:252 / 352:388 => 36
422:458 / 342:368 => 31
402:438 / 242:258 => 29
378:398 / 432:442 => 23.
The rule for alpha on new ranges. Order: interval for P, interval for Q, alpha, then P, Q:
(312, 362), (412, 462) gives -0.030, 32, 33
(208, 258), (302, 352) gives -0.037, 39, 33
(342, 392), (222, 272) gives -0.022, 34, 39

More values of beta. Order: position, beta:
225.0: 3.68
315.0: 3.66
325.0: 3.57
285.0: 3.66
